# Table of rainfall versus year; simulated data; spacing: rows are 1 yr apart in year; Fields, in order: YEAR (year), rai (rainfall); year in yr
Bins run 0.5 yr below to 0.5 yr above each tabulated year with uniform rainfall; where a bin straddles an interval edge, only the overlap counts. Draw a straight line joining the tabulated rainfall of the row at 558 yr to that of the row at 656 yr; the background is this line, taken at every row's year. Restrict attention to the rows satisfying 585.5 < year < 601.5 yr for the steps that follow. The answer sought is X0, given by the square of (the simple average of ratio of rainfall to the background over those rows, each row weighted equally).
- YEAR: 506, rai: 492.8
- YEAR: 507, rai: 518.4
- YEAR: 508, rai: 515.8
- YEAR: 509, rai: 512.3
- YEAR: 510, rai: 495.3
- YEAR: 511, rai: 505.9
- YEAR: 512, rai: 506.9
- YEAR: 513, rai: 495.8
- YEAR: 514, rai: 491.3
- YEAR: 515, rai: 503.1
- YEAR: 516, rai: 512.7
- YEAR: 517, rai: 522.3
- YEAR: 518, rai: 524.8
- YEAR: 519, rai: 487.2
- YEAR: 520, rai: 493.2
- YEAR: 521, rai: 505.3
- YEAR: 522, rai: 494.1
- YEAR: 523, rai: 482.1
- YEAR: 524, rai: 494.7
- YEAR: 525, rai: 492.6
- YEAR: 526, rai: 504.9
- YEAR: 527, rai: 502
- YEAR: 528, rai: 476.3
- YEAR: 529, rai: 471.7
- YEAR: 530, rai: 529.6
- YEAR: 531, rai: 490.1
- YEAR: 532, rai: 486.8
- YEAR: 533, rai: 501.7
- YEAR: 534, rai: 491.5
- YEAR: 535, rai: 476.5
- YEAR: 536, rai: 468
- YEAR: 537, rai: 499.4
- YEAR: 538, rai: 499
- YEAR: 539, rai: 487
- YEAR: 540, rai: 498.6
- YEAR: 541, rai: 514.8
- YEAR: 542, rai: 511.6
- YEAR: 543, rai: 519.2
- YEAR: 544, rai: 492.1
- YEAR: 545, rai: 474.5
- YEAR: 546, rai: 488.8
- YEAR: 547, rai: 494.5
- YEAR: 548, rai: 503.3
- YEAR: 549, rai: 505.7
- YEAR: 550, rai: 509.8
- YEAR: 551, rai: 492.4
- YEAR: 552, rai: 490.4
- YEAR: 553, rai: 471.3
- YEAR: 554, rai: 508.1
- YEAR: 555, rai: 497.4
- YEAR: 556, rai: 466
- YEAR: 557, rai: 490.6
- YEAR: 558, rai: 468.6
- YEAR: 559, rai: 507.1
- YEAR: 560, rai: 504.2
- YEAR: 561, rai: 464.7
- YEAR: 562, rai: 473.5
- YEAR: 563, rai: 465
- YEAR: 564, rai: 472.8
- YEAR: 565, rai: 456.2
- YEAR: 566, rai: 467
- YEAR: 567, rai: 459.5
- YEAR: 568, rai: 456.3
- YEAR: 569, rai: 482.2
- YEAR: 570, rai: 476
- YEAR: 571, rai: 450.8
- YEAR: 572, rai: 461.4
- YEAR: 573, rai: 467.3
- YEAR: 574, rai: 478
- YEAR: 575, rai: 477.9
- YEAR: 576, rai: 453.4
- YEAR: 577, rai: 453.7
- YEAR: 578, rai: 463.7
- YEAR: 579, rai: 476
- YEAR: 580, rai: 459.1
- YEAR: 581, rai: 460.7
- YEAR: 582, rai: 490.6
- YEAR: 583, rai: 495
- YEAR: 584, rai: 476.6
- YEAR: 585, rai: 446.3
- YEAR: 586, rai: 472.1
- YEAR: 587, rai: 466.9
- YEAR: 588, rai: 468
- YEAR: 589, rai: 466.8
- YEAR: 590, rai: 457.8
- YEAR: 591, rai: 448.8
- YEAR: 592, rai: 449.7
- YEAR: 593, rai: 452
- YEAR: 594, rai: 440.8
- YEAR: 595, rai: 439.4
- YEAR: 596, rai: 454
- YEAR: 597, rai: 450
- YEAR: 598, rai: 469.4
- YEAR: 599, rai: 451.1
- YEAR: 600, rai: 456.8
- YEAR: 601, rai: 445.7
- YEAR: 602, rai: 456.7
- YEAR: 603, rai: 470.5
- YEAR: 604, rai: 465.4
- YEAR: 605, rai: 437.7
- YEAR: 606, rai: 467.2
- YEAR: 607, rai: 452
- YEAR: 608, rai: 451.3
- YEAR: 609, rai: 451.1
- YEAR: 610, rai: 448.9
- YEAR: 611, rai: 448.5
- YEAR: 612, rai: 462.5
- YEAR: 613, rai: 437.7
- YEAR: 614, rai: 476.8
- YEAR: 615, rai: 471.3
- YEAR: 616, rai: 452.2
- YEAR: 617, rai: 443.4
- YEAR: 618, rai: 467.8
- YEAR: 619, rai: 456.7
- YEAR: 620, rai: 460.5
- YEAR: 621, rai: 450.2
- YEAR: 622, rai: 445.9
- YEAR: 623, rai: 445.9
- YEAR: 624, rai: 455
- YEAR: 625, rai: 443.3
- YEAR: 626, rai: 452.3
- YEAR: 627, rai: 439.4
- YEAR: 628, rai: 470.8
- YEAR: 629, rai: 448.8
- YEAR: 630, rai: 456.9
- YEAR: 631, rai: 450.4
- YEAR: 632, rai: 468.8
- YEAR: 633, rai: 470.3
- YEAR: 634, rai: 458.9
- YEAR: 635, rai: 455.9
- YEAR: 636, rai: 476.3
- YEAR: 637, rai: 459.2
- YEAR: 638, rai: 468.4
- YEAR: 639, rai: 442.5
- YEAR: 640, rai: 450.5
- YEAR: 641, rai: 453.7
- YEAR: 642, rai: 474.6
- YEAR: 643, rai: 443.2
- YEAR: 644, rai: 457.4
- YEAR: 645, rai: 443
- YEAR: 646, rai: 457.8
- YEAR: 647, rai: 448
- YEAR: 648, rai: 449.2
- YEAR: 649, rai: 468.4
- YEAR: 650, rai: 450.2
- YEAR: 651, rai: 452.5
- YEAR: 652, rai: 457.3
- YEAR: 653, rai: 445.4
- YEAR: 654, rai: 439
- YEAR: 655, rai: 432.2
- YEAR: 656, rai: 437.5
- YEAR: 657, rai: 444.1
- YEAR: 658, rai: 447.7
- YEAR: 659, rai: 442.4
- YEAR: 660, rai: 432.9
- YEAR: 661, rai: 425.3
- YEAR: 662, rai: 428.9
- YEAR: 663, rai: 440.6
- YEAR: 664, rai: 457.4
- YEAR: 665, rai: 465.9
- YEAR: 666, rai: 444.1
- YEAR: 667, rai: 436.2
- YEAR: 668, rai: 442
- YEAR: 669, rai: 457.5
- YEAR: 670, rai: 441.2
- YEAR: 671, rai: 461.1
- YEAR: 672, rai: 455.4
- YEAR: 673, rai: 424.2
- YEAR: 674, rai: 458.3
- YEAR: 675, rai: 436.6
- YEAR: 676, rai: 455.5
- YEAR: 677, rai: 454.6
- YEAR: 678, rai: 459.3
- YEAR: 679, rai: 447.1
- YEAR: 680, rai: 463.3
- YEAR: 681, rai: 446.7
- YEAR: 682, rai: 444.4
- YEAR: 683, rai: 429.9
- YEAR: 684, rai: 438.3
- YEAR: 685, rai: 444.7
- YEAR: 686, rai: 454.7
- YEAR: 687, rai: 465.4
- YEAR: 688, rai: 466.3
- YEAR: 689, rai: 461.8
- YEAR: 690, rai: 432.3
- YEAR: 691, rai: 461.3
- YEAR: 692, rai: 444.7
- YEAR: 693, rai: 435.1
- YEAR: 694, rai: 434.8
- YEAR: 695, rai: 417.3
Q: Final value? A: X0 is 0.99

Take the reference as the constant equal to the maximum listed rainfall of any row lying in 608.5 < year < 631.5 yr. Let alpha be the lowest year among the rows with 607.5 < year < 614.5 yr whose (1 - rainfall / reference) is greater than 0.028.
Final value 608 yr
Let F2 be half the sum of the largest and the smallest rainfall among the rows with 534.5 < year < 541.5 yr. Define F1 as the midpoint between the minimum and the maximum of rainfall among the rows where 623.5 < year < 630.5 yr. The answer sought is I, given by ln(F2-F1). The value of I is 3.6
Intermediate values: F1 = 455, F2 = 491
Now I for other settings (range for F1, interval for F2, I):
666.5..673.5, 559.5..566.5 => 3.6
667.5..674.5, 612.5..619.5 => 2.7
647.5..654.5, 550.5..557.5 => 3.5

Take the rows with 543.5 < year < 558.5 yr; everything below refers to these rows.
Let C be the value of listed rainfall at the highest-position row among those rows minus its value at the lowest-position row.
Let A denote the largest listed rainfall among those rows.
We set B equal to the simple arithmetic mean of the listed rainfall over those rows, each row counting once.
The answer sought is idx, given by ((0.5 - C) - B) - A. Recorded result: -976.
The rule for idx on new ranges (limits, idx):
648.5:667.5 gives -880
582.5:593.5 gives -915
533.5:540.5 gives -995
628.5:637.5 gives -947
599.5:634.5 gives -934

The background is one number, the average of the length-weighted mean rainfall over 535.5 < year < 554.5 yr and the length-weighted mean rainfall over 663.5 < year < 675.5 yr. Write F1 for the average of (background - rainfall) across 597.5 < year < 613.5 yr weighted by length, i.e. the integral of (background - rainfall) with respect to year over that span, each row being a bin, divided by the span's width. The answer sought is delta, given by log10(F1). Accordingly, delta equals 1.25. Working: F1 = 18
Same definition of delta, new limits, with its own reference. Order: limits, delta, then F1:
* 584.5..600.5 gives 1.22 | 17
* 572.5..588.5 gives 0.51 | 3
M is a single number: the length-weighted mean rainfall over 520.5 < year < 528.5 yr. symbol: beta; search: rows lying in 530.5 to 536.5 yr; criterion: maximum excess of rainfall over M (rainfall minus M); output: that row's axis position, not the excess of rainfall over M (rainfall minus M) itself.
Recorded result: 533 yr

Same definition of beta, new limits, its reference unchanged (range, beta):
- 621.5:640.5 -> 636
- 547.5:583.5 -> 550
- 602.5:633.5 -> 614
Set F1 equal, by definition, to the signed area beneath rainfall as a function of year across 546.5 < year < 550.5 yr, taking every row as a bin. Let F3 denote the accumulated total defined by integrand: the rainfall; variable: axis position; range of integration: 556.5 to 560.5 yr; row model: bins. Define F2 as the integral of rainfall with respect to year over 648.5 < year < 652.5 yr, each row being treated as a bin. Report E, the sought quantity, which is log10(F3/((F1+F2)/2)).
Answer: 0.011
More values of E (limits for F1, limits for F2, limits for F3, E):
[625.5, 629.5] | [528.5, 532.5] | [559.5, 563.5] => 0.003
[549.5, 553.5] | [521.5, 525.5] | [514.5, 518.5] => 0.021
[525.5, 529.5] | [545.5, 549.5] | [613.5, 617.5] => -0.030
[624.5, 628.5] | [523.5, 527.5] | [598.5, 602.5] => -0.021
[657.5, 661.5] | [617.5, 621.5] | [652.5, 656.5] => -0.009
